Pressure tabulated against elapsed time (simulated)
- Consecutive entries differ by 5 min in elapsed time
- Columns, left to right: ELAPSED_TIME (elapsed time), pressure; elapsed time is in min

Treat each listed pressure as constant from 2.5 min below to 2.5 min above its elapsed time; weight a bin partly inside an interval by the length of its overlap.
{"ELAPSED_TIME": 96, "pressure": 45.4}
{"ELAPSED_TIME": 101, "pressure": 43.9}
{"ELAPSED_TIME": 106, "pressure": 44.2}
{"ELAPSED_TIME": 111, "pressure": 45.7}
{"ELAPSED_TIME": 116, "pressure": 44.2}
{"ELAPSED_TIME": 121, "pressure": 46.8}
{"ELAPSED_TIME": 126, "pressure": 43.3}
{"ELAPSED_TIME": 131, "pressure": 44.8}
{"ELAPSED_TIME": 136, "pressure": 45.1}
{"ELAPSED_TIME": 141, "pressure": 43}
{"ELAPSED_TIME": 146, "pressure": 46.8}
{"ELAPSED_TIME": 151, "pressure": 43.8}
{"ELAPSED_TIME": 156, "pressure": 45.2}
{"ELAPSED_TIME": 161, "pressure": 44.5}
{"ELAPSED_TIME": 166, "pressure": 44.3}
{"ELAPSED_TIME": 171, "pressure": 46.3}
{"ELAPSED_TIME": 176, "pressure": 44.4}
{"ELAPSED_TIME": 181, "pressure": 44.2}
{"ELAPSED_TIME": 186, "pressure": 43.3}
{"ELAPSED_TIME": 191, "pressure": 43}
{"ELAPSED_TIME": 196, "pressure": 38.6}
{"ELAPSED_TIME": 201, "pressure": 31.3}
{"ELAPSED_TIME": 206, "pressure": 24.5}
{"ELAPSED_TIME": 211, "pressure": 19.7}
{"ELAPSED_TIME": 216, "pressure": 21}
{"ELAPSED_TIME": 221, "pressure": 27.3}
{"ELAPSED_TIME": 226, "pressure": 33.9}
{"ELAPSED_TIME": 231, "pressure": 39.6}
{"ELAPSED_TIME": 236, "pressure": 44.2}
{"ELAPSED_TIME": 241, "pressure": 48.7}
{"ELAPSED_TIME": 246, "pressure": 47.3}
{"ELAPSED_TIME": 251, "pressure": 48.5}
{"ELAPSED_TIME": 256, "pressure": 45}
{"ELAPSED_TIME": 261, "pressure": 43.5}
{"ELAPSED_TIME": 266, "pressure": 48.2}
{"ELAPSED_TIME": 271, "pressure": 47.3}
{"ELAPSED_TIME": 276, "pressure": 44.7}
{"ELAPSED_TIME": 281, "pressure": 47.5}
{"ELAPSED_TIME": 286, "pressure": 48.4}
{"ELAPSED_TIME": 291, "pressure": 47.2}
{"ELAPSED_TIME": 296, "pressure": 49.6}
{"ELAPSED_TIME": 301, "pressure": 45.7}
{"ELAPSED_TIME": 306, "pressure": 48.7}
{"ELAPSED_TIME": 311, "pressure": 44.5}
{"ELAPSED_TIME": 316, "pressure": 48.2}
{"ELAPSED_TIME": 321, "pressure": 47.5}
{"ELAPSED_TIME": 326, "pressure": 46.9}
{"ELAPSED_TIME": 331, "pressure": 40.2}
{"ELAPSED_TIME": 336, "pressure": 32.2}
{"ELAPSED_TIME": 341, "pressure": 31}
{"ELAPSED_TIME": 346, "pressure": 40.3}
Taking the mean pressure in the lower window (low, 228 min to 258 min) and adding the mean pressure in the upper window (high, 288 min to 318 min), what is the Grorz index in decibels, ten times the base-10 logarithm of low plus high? 19.7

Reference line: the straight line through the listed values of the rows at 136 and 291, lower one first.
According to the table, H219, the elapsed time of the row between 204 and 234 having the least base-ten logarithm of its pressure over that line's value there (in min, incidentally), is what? 211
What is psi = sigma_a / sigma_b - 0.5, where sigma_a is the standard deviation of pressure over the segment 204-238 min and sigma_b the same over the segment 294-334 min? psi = 2.6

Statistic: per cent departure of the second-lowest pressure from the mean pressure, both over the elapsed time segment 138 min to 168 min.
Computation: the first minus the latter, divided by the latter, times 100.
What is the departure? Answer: -1.8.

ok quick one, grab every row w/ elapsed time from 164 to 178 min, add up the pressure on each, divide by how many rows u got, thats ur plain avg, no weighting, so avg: 45.0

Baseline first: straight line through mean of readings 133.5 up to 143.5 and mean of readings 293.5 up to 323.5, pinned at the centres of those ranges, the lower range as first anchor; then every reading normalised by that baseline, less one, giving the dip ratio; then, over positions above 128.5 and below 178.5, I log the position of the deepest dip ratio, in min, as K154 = 141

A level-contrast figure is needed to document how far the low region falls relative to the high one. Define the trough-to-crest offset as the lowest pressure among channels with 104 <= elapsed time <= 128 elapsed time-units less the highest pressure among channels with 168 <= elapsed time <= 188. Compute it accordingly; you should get -3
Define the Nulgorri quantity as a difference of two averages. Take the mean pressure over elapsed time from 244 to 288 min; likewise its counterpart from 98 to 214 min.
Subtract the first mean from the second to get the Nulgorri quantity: -5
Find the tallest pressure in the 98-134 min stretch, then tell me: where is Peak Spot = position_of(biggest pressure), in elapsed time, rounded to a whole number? 121 min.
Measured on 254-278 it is 266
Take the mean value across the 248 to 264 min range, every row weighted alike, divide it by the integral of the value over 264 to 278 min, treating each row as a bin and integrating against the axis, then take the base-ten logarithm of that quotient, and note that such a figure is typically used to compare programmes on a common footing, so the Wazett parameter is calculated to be -1.2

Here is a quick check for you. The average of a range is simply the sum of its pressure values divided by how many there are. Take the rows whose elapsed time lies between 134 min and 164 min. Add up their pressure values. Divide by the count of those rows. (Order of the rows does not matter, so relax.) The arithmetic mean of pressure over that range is 44.7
